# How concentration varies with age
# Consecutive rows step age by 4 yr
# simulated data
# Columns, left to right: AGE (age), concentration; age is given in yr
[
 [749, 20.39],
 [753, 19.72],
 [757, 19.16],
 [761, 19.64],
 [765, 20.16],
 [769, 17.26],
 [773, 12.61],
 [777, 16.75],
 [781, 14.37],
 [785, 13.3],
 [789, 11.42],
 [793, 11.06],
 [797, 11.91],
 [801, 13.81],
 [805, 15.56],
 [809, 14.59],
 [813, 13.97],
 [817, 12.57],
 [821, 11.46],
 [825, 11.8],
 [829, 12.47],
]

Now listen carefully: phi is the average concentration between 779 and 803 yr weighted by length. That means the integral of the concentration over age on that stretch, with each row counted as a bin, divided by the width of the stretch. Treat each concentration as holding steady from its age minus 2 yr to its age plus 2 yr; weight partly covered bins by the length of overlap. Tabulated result 13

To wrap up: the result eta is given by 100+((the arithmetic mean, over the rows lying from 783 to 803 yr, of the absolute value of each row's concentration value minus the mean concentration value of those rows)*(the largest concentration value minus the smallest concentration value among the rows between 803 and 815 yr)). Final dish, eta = 102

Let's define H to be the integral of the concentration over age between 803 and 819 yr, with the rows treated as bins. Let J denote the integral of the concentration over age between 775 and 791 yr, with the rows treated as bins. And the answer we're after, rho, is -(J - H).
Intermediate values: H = 227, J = 223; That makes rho 3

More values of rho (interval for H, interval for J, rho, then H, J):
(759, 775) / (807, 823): 68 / 279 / 210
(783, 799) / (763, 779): -76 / 191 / 267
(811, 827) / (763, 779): -68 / 199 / 267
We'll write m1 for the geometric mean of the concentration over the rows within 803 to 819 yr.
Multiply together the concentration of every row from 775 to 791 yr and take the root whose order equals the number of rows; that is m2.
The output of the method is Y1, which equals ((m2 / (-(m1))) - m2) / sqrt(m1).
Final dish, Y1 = -3.9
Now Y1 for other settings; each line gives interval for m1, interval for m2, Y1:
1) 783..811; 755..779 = -5.2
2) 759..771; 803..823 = -3.3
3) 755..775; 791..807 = -3.3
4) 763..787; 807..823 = -3.5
